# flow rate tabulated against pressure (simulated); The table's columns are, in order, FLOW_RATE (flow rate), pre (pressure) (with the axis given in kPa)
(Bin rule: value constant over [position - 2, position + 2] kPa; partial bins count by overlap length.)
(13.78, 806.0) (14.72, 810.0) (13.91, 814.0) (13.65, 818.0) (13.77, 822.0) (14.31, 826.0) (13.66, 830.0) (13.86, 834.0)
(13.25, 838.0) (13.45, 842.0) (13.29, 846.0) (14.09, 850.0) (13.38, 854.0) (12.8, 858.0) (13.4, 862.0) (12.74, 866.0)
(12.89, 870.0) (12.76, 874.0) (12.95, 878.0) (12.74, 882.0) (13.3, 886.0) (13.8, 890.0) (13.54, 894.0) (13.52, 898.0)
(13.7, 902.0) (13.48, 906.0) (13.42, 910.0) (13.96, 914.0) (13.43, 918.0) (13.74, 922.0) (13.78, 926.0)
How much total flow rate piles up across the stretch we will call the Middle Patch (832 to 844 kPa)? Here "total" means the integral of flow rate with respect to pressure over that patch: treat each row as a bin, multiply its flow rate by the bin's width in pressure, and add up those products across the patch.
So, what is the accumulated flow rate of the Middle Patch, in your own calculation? 162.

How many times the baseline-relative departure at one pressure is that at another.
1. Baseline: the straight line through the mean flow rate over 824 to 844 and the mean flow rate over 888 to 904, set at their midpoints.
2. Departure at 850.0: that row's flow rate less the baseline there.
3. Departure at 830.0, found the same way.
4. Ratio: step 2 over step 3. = -8.0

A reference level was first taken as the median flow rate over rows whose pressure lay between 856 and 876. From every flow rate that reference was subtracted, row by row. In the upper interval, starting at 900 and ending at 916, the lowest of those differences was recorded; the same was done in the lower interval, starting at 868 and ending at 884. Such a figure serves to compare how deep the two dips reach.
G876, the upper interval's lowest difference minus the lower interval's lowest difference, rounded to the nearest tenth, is 0.7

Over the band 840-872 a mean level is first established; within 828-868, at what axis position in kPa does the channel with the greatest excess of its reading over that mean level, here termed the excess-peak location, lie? 850.0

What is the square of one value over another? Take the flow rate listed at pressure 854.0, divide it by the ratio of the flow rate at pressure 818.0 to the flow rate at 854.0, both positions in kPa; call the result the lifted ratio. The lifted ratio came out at 13.1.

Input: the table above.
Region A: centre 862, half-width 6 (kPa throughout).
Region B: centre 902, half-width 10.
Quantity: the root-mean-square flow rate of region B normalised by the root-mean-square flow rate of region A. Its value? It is 1.04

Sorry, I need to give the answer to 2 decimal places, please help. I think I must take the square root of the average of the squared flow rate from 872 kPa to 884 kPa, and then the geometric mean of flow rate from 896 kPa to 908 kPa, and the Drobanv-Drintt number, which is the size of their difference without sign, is 0.75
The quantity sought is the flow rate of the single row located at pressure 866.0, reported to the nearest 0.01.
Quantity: 12.74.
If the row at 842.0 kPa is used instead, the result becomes 13.45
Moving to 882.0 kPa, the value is 12.74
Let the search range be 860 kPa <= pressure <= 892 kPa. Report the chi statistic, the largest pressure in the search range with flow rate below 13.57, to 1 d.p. 886.0 kPa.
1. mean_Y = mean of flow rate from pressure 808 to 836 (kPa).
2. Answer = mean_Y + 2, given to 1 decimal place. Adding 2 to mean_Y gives 16.0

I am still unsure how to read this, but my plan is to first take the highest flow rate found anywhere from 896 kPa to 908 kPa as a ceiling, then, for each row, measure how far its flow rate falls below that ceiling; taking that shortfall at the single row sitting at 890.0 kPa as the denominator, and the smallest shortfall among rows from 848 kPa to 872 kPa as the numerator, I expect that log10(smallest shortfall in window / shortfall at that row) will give 0.6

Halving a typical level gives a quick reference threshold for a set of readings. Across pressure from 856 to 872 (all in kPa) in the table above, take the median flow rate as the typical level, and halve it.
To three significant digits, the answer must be 6.42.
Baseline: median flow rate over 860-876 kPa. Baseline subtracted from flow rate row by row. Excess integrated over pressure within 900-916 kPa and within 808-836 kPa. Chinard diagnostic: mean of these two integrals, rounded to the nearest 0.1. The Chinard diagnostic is 22.7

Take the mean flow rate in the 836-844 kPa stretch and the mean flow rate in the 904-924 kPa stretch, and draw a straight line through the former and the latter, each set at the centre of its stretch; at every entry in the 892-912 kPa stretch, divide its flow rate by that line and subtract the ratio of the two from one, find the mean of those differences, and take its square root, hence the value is 0.05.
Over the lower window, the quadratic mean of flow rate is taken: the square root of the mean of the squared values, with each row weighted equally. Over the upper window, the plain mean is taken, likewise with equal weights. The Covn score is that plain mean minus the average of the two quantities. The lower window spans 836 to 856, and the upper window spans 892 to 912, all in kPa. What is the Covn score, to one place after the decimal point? 0.0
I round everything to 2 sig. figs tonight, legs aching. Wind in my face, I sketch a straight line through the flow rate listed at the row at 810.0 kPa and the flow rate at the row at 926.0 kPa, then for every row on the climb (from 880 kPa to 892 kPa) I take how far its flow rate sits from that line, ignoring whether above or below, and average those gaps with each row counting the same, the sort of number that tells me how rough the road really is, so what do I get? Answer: 0.82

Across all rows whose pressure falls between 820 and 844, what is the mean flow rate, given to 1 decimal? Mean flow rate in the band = 13.7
